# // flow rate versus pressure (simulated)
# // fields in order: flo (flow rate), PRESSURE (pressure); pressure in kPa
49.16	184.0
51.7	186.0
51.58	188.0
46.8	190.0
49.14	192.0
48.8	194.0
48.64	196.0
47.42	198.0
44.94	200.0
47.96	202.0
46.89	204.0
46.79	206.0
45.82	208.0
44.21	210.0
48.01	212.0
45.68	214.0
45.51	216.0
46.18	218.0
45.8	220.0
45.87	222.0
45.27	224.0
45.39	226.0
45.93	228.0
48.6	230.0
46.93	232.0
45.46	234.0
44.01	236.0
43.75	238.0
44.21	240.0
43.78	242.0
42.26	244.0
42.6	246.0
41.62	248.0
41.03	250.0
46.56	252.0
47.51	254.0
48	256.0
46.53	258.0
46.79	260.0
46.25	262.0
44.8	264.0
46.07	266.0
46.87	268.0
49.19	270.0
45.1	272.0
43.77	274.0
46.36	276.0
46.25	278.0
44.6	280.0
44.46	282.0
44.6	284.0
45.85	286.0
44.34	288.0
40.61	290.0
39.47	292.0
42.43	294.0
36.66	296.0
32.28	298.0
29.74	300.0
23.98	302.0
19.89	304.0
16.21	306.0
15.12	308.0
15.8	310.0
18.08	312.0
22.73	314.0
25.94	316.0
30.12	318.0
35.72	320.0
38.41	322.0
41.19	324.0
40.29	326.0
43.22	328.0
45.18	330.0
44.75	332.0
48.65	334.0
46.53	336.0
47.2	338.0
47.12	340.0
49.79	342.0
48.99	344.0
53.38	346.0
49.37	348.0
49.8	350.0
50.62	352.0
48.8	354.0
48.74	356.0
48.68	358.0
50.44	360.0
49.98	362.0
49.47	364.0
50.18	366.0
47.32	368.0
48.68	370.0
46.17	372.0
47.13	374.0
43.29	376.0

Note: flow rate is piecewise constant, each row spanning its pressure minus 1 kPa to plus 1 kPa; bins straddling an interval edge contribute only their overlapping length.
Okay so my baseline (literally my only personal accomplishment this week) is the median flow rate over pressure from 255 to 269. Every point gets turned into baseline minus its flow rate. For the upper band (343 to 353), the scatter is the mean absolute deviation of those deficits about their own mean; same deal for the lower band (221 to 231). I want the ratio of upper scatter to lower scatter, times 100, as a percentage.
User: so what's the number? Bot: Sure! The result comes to 131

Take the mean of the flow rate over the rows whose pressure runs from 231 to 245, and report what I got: 44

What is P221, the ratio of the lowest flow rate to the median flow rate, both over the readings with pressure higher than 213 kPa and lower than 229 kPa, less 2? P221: -1.01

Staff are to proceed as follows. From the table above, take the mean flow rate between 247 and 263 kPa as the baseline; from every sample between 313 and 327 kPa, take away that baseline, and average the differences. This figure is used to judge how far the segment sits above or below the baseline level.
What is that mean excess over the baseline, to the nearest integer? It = -12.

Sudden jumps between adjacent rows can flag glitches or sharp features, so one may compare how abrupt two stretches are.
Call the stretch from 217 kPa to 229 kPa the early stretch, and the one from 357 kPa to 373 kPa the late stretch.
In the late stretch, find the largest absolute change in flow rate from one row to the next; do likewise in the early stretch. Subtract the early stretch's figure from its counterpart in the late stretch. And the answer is 2.3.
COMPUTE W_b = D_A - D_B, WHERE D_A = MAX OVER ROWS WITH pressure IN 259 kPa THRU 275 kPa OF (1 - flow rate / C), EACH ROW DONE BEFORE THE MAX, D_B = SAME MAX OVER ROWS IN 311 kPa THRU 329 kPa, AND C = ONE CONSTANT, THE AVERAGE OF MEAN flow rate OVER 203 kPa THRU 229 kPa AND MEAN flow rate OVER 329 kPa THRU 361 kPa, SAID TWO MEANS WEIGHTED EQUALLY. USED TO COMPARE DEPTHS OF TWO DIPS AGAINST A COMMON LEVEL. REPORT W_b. -0.54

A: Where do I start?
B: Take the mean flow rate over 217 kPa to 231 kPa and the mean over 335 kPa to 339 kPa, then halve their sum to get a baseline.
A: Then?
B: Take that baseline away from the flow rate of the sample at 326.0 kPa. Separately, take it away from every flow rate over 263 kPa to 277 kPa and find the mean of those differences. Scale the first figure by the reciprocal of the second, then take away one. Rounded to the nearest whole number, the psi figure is 12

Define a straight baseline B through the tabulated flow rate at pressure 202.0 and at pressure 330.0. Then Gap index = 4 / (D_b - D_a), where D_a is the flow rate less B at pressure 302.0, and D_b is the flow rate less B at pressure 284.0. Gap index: 0.20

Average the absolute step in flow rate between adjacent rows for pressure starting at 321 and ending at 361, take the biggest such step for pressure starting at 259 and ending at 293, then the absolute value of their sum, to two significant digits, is 5.8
